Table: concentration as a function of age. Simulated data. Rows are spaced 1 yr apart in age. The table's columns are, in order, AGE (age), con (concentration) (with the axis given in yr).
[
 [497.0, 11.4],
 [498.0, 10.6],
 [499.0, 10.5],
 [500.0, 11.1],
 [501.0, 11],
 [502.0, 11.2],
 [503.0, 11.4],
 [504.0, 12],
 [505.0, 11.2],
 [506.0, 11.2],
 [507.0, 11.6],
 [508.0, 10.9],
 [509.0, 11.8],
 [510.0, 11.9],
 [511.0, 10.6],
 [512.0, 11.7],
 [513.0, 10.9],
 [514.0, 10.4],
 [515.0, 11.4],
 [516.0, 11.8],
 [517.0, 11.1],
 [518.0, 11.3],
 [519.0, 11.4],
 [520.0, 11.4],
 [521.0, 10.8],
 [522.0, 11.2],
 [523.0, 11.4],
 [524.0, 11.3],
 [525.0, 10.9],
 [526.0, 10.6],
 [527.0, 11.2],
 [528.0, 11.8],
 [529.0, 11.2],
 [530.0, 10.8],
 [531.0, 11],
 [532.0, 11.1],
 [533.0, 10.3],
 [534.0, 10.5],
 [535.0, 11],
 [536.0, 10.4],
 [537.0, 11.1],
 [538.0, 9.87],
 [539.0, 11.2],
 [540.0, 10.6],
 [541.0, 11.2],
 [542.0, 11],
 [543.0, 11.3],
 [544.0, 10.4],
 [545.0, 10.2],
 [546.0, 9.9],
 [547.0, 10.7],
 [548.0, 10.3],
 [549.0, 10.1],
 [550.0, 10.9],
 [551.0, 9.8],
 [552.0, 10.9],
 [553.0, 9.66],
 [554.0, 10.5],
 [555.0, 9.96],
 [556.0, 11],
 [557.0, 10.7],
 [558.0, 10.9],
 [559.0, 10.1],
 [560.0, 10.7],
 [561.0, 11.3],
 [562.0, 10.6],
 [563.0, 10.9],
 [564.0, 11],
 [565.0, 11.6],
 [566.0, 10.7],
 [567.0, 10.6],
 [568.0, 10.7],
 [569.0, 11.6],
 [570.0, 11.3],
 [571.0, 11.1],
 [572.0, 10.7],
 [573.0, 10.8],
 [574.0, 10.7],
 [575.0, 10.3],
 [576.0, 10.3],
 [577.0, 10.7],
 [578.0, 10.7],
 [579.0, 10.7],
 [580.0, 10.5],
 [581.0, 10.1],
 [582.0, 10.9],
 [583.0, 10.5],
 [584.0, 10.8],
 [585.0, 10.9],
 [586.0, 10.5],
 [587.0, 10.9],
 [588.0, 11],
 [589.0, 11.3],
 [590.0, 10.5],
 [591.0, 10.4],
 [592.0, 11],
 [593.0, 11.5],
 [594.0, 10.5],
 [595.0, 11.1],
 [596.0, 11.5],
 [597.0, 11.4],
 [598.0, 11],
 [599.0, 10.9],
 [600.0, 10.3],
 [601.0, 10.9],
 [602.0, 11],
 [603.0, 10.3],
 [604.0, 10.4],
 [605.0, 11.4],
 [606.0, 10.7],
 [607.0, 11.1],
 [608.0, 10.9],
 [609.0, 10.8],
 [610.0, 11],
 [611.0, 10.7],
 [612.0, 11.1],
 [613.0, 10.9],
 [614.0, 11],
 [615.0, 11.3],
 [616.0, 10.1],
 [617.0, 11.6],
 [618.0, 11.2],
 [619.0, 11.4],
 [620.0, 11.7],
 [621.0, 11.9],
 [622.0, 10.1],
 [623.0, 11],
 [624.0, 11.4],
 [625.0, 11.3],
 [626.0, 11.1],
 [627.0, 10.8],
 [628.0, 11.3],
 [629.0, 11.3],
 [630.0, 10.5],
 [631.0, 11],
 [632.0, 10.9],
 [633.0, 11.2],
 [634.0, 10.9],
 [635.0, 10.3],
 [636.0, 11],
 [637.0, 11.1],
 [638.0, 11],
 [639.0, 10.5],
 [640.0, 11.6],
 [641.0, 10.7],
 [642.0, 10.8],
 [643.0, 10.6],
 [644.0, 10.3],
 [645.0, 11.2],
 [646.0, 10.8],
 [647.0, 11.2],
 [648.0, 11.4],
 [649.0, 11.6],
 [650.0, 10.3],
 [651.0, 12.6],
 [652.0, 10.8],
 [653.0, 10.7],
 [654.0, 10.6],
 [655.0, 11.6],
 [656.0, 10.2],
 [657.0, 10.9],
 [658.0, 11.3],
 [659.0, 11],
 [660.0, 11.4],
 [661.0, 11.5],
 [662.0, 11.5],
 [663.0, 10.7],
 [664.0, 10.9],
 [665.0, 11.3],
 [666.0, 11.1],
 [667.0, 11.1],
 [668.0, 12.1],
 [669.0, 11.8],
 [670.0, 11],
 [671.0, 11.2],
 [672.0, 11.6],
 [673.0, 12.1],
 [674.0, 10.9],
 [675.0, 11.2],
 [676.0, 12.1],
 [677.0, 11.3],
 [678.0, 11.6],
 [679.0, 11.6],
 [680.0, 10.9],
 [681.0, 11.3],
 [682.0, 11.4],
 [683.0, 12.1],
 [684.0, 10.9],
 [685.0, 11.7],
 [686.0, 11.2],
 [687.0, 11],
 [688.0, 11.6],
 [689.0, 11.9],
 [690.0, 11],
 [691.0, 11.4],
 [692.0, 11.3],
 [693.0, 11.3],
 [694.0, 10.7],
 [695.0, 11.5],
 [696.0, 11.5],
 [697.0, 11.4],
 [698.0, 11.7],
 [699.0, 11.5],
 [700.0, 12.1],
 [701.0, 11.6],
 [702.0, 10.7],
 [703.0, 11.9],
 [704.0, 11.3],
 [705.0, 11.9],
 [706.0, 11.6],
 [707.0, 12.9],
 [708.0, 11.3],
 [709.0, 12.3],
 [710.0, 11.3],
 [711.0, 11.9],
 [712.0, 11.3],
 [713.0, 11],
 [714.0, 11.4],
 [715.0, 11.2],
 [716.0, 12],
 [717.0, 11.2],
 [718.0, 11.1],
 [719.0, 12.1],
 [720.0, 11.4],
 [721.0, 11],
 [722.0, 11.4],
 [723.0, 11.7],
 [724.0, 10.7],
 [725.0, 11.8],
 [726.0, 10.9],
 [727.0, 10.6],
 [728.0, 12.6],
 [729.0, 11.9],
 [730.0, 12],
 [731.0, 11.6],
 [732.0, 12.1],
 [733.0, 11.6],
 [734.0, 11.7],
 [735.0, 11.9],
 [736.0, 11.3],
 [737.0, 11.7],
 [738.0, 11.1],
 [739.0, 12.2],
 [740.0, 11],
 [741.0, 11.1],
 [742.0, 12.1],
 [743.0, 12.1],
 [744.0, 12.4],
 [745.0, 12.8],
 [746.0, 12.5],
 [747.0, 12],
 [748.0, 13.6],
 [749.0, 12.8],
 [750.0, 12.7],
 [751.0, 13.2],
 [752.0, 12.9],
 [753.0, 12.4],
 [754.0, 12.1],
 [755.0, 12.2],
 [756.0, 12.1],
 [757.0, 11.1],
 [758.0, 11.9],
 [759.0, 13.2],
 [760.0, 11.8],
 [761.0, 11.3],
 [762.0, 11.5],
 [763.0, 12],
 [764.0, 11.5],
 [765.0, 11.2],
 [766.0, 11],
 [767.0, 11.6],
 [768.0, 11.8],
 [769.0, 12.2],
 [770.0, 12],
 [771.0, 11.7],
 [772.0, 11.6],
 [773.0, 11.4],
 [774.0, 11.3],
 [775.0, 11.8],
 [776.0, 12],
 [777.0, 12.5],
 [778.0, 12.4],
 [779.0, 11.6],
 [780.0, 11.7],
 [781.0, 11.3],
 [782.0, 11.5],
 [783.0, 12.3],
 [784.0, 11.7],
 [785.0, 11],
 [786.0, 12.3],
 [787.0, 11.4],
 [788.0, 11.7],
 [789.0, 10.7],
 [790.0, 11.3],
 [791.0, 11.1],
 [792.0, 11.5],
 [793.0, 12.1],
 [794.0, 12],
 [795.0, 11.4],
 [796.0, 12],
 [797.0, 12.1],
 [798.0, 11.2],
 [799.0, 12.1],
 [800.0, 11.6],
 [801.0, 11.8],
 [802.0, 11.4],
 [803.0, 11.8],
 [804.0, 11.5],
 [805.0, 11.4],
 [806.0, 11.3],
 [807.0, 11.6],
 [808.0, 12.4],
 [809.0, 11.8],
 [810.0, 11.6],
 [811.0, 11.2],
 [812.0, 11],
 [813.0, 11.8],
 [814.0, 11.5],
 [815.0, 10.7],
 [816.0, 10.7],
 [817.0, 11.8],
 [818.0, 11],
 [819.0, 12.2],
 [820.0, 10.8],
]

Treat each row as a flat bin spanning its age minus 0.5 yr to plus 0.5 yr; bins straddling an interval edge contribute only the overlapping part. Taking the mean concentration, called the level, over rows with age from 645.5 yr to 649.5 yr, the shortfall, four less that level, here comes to -7.25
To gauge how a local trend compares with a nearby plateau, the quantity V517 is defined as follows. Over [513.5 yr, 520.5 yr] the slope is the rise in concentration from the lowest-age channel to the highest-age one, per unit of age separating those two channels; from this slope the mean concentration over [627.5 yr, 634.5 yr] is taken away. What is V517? -10.8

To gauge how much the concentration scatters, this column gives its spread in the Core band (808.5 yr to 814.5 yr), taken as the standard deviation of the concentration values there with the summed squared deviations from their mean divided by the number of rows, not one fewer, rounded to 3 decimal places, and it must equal 0.297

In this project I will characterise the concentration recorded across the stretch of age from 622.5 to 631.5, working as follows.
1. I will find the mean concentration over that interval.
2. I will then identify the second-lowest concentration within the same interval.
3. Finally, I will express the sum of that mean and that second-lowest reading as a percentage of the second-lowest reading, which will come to 203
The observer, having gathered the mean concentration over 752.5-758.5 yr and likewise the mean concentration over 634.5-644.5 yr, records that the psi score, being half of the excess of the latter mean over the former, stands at -0.59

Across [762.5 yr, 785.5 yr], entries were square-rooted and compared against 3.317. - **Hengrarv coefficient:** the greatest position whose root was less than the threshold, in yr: 785.0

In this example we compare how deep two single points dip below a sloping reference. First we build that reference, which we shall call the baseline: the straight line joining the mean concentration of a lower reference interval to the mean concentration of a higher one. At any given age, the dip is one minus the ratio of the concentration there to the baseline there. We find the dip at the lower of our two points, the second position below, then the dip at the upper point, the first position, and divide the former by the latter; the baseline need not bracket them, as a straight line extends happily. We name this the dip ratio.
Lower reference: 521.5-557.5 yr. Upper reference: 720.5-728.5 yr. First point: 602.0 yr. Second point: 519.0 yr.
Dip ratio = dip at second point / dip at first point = 10.9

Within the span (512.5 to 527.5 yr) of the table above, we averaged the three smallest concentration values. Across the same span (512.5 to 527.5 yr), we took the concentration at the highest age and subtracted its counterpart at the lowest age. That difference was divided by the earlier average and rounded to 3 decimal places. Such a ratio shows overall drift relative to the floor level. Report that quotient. 0.028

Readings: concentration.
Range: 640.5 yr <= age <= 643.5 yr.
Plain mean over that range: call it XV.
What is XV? 10.7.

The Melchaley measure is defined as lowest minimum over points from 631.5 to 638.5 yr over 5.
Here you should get 2.06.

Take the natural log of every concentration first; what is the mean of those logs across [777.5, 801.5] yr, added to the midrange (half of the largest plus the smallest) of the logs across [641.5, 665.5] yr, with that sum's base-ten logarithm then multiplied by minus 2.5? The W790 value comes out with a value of -1.72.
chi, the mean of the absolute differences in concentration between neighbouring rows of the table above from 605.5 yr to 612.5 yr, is 0.27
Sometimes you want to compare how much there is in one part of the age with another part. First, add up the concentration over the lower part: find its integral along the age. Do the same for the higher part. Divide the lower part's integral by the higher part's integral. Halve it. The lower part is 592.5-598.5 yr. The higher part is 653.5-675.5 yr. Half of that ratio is 0.14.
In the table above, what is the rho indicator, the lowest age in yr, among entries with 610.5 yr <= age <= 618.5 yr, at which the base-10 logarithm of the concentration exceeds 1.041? 612.0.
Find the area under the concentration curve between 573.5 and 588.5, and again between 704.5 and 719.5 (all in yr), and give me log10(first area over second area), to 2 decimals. -0.04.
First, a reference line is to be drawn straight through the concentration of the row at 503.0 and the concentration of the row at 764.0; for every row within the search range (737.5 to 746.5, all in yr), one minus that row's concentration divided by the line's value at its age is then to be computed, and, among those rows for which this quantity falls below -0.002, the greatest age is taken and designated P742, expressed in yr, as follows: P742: 746.0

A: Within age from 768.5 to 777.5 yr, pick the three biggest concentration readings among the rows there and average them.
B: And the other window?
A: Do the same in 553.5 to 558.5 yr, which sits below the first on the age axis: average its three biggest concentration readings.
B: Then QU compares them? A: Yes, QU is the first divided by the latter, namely 1.13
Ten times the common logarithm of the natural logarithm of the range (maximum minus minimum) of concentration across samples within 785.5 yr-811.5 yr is -2.8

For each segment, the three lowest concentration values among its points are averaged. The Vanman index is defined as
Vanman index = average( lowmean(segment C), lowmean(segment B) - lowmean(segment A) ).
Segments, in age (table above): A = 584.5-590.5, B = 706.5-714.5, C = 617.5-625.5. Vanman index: 5.67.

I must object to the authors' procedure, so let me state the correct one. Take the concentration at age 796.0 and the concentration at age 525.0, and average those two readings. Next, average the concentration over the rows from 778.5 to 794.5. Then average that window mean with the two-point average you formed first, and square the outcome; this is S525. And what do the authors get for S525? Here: 133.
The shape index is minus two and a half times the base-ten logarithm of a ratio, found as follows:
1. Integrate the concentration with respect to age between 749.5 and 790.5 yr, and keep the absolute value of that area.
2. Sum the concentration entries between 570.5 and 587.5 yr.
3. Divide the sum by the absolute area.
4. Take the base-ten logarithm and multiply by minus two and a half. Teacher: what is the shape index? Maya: 1.1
